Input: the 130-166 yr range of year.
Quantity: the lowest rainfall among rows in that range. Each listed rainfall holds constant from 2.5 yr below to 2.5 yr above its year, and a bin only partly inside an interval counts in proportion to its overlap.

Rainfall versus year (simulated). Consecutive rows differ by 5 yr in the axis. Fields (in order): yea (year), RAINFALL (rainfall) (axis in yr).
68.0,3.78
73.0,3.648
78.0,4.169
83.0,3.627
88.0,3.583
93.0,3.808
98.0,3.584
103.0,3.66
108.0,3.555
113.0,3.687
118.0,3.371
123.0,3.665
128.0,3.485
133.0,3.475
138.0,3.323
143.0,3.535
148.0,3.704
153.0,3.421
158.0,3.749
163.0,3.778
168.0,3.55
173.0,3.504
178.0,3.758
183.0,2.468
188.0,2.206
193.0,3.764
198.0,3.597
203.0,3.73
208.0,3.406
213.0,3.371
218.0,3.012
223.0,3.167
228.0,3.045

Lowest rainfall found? 3.323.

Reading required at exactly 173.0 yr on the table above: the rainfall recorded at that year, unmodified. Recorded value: 3.504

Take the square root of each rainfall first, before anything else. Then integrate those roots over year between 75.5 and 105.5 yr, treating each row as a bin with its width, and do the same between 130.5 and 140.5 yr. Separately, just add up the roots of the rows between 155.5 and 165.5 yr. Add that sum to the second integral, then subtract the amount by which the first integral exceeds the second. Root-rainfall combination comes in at -17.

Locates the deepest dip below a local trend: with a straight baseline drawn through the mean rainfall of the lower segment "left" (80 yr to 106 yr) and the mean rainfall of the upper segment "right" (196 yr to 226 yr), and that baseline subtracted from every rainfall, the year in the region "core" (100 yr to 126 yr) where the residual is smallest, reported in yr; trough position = 118.0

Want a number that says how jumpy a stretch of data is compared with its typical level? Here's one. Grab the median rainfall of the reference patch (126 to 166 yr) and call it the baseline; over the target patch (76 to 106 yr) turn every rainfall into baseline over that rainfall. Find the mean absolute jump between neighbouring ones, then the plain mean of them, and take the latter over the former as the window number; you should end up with 17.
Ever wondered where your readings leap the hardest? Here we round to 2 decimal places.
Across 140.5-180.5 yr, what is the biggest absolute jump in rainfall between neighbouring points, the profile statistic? 0.33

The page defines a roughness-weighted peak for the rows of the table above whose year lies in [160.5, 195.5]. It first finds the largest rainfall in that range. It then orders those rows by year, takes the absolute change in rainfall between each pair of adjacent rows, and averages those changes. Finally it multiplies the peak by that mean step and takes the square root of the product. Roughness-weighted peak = 1.51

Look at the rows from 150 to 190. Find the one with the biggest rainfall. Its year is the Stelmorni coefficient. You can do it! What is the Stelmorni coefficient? 163.0 yr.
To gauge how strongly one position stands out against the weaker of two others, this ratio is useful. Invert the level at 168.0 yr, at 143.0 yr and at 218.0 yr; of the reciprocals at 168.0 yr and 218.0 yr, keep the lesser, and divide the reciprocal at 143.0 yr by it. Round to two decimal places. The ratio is 1.00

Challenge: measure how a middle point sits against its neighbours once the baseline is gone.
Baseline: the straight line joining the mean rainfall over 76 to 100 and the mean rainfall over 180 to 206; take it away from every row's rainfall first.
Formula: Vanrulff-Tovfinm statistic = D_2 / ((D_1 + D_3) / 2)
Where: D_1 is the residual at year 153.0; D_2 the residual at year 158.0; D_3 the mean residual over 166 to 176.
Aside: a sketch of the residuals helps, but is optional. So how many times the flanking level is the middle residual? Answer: 2.8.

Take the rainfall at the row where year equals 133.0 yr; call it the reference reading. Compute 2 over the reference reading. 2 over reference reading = 0.58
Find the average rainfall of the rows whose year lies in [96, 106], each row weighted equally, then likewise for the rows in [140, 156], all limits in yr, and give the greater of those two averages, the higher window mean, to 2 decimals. 3.62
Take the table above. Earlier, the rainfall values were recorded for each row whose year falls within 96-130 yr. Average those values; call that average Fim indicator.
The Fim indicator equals 3.57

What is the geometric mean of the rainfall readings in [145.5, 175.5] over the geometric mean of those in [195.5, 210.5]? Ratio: 1.01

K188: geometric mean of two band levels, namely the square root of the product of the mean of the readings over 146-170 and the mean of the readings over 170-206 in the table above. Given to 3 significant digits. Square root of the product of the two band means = 3.46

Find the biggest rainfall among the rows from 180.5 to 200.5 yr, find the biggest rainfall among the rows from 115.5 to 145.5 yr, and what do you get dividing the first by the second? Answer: 1.03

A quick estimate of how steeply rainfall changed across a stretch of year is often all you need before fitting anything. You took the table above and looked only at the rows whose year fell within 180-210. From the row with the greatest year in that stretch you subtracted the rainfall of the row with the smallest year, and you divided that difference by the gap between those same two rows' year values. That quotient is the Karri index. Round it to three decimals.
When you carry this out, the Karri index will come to 0.038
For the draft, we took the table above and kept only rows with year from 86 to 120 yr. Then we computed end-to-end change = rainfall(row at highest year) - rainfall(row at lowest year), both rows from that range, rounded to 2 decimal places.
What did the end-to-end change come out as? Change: -0.21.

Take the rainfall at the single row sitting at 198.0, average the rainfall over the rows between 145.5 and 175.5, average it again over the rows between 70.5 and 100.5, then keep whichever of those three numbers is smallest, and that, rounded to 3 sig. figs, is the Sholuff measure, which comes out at 3.60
